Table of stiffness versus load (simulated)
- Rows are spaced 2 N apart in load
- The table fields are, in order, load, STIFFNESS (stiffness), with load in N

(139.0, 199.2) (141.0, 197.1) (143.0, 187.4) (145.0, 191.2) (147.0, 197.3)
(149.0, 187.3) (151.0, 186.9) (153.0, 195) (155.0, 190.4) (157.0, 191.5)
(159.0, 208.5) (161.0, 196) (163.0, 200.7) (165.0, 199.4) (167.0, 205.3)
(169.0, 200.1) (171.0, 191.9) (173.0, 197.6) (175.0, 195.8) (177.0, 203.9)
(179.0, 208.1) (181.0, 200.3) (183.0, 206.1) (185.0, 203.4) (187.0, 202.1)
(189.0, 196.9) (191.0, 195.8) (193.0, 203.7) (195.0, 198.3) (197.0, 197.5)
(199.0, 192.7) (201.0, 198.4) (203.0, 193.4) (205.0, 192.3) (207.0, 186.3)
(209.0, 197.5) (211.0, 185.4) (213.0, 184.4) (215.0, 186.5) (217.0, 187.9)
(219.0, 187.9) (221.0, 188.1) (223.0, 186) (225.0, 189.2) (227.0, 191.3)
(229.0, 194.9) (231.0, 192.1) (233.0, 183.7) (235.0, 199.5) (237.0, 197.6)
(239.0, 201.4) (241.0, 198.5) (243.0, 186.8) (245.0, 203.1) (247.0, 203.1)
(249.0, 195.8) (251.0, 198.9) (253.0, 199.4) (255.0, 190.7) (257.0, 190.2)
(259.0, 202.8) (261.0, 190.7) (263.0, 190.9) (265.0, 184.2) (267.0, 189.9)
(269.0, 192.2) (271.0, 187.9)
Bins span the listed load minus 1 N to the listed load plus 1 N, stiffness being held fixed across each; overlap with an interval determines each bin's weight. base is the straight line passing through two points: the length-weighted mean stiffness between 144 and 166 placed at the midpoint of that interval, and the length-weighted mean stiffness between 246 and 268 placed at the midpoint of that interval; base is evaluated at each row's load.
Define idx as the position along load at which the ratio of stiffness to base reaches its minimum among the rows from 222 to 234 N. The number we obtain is 233.0 N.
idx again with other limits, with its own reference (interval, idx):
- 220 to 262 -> 233.0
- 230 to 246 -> 233.0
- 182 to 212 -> 211.0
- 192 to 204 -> 199.0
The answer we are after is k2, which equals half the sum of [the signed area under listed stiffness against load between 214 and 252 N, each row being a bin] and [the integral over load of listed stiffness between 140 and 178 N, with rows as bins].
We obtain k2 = 7396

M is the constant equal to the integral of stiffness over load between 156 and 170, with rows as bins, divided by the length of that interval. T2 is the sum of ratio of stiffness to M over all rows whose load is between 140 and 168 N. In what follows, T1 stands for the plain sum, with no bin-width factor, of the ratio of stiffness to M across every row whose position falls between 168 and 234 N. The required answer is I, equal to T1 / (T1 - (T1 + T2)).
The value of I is -2.3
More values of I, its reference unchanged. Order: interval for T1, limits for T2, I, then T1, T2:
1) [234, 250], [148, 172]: -0.7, 8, 12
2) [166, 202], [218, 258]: -0.9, 18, 19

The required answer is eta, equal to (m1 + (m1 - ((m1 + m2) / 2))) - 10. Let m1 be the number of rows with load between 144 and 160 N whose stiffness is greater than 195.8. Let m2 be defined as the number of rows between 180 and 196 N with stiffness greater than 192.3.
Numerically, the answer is -11.0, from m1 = 2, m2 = 8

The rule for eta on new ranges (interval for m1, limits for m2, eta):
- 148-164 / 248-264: -7.5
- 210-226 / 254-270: -10.5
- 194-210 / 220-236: -5.0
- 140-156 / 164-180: -10.5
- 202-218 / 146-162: -10.5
